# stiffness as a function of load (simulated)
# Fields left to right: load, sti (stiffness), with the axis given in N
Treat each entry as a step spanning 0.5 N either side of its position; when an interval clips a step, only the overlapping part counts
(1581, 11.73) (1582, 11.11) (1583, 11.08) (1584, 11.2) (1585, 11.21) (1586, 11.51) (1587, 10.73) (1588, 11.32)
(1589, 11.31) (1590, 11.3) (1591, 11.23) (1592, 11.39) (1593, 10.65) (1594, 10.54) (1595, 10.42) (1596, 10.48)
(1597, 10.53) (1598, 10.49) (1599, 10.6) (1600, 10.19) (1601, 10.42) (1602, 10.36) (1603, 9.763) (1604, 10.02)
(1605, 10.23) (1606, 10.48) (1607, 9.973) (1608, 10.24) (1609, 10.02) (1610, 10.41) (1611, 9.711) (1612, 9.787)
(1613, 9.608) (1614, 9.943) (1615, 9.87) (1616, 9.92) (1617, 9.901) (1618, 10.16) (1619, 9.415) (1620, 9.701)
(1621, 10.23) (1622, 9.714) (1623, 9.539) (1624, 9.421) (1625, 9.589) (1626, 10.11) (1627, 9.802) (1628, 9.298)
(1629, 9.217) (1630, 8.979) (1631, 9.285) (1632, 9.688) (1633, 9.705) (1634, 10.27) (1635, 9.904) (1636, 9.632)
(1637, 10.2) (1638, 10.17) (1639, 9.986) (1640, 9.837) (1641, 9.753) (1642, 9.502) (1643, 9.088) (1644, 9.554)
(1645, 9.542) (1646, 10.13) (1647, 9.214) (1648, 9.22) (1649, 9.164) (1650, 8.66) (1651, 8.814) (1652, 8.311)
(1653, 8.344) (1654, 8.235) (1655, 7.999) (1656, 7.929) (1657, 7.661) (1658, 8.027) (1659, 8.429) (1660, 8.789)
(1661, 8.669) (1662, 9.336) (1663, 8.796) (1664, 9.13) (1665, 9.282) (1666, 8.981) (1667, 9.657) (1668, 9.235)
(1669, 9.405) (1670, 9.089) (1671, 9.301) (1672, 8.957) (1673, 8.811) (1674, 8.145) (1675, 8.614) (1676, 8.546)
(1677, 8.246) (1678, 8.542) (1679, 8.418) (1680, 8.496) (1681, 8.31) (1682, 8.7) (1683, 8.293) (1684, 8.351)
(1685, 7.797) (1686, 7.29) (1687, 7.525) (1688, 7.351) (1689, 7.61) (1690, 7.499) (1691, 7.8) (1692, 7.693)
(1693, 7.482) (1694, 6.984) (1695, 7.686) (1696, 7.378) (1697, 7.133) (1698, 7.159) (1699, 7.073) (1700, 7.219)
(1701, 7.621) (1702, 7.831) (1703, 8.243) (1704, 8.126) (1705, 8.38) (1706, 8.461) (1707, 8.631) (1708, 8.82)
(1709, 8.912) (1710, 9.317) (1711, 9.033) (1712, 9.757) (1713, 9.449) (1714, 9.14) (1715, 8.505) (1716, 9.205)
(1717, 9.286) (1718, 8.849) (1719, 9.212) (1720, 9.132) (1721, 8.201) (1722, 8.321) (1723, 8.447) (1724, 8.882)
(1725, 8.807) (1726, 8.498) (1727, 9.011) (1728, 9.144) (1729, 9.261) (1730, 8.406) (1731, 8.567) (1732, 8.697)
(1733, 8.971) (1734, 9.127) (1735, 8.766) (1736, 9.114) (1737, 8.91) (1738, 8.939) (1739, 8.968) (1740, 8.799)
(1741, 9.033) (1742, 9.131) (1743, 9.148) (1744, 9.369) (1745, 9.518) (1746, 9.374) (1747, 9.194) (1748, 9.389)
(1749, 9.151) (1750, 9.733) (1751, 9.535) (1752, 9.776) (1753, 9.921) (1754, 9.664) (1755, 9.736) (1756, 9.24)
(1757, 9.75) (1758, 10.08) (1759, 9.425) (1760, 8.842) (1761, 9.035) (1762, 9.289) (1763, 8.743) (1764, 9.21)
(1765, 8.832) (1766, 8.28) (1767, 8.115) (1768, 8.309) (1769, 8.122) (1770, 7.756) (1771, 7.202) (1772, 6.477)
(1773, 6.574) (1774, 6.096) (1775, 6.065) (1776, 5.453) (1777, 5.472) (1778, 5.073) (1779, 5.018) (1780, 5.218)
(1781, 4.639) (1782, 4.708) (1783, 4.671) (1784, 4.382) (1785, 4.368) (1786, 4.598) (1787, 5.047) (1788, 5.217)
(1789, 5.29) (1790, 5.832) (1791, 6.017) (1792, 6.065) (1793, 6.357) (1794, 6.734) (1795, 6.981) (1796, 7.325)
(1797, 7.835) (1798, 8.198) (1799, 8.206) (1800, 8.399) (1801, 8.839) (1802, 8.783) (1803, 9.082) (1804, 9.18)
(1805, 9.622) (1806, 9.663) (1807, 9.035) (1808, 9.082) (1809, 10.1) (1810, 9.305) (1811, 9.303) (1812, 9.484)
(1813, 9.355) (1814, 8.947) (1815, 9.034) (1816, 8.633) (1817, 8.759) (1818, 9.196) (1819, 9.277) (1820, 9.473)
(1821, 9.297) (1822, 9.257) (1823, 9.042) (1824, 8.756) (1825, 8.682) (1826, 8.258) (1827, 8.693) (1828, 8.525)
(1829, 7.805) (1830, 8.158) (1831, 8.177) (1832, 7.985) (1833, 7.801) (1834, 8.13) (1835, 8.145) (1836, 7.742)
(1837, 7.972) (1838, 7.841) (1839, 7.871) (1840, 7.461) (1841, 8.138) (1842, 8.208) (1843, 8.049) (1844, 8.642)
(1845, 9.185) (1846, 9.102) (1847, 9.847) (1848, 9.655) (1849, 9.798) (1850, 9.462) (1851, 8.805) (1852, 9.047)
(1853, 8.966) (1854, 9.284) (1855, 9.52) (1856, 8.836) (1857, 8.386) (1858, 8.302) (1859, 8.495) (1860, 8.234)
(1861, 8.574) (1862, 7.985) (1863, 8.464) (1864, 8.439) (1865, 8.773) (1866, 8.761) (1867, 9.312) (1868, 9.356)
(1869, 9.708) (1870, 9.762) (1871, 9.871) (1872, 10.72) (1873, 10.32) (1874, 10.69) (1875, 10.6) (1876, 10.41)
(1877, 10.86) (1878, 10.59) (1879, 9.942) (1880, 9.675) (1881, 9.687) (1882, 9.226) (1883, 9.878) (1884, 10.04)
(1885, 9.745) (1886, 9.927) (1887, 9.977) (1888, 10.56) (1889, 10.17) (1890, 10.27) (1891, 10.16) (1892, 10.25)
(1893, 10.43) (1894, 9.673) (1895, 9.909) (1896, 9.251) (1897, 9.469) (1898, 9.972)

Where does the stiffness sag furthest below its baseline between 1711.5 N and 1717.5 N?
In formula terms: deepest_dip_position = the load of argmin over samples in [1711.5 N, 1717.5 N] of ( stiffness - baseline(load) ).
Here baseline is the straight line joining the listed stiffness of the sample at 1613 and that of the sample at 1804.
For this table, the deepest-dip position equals 1715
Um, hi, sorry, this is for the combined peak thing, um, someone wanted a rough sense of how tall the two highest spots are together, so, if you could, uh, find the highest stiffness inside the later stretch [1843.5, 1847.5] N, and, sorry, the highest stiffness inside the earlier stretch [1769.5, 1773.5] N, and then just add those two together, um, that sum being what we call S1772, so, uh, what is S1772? 17.6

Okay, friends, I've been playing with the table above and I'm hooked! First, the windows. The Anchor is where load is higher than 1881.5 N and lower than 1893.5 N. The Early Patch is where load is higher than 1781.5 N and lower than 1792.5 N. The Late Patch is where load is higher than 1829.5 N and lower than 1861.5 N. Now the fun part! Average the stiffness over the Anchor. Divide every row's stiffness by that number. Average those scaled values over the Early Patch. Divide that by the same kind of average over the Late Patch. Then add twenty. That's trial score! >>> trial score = 20.6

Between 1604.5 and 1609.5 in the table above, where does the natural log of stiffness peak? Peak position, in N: 1606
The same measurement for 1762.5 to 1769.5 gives 1764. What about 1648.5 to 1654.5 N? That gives 1649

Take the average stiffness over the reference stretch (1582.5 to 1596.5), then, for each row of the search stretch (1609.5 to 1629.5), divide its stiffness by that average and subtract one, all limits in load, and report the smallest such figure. -0.16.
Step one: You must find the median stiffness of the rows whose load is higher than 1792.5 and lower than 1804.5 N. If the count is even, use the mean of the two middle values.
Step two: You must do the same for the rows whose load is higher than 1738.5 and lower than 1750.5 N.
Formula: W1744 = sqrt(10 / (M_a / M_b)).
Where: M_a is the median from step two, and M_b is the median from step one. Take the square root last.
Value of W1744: 2.99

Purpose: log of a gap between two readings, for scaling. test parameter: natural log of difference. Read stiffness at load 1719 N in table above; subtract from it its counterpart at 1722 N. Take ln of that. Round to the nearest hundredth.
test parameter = -0.12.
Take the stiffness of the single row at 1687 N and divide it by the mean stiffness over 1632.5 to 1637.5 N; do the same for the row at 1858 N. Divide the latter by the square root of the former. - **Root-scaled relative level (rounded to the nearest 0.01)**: 0.96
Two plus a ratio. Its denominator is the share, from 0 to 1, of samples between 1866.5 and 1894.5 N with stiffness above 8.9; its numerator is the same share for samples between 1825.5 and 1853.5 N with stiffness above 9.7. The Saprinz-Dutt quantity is 2.07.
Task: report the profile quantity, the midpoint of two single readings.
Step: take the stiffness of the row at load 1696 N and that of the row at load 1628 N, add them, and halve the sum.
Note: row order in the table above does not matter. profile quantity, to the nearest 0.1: 8.3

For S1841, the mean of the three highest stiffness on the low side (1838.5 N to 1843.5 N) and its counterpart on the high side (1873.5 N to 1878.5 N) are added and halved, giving 9.42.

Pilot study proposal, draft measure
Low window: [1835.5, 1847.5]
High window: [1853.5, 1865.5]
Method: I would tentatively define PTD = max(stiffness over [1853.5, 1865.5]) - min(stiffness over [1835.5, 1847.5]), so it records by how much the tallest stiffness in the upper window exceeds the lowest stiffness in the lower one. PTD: 2.1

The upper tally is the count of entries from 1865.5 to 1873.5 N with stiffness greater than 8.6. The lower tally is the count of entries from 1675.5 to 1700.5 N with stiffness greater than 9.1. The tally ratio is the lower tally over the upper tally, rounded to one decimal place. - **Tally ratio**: 0.0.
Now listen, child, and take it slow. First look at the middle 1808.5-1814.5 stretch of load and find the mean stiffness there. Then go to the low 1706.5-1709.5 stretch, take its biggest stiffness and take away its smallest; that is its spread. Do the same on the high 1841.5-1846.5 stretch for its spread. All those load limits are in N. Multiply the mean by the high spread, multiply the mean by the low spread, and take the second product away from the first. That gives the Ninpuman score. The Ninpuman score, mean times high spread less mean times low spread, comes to 8.1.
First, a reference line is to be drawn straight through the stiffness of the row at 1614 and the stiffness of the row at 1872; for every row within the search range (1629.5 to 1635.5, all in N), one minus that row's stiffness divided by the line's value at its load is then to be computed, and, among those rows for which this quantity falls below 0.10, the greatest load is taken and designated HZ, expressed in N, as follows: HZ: 1635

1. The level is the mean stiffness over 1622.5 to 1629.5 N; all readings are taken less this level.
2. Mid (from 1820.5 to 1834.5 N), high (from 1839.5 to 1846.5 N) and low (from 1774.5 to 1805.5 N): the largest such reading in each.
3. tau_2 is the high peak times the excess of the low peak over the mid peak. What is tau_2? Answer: -0.12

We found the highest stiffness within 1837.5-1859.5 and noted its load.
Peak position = 1847 N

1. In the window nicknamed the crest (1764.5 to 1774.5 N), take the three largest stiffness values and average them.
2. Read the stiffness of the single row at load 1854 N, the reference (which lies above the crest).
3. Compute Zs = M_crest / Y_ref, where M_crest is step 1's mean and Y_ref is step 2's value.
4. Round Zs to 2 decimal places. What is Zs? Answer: 0.91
